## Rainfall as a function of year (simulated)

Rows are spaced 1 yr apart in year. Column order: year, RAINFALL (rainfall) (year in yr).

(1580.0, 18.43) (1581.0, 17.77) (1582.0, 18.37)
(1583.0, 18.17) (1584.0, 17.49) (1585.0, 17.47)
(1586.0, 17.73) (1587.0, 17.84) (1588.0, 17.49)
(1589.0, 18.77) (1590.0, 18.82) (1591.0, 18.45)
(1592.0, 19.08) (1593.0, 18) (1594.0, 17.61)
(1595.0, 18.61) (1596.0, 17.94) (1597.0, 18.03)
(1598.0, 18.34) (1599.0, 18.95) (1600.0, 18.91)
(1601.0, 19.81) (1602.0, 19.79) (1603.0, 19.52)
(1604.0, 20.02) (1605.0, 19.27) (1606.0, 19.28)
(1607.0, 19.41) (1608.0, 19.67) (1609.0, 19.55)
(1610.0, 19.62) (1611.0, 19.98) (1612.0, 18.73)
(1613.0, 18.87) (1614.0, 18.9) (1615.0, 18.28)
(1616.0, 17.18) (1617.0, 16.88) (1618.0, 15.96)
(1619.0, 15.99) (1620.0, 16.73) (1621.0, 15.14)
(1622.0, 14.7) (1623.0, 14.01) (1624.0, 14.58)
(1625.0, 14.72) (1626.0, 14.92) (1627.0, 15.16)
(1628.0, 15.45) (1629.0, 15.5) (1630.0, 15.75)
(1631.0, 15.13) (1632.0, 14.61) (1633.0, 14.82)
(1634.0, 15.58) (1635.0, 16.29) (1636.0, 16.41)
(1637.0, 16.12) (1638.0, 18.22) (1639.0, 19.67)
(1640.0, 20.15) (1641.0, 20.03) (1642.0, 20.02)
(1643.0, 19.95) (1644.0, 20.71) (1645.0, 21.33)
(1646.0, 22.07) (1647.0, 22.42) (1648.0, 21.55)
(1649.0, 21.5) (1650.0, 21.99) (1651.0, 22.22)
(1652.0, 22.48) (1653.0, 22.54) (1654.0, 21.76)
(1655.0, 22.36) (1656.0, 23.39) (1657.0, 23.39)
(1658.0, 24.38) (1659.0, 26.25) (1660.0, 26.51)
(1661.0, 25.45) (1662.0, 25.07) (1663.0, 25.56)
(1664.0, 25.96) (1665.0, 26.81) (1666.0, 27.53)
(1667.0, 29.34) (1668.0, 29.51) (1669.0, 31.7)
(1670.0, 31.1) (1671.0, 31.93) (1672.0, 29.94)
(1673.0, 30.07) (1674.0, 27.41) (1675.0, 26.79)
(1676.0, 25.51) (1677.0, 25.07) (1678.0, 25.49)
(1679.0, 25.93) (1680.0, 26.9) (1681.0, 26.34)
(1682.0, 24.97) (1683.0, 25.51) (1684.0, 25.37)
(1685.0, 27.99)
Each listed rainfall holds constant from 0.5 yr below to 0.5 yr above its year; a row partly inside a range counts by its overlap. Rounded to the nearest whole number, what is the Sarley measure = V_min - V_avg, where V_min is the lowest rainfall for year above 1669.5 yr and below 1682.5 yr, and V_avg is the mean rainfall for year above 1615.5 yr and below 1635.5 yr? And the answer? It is 10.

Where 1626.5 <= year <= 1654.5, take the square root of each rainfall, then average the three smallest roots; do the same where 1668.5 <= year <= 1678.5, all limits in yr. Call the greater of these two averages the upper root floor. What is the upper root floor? 5.04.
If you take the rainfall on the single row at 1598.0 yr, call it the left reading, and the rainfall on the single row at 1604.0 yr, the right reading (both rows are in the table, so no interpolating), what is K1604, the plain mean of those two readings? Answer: 19.2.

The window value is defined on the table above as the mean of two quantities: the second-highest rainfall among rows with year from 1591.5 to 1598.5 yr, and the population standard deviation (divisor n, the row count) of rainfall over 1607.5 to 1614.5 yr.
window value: 9.5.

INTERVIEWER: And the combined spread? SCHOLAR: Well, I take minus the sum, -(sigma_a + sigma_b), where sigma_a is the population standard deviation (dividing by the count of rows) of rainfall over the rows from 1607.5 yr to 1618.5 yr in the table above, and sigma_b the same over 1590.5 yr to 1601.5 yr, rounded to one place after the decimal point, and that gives -1.9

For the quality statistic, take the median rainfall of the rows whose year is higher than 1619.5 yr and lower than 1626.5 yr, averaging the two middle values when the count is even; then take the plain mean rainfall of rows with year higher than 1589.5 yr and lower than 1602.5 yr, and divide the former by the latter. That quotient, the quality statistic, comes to 0.79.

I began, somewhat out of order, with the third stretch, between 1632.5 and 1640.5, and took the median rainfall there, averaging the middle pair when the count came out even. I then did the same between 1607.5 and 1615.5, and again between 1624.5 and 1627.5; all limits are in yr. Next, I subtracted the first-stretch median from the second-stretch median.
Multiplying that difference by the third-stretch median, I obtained -70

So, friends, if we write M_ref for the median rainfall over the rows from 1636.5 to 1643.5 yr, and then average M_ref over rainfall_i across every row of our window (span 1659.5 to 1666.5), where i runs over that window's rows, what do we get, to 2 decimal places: 0.76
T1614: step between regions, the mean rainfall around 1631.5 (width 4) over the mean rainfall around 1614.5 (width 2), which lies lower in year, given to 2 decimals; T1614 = 0.81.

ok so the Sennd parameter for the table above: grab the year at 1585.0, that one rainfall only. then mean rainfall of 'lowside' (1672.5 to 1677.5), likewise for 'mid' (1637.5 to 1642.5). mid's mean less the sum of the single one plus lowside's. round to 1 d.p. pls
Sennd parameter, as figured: -24.8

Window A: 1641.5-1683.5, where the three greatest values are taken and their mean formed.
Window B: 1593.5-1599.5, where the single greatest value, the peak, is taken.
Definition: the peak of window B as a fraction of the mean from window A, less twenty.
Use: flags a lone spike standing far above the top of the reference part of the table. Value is -19.4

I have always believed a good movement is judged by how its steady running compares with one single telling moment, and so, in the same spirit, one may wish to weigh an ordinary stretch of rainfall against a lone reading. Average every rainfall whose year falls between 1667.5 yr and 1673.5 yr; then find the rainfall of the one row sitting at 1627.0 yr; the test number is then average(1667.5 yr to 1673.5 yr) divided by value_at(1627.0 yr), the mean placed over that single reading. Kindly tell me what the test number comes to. 2.0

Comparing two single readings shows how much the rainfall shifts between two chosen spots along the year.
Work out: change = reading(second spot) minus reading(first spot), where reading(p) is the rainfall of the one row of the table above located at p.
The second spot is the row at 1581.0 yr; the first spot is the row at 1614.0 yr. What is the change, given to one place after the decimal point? -1.1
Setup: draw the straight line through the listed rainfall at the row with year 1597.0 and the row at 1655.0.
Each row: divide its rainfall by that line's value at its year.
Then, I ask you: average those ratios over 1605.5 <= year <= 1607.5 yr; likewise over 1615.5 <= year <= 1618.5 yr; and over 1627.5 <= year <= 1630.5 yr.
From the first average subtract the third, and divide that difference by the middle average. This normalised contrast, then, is 0.32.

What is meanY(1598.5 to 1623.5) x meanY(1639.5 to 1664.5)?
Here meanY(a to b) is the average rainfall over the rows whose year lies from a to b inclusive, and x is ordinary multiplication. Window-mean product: 414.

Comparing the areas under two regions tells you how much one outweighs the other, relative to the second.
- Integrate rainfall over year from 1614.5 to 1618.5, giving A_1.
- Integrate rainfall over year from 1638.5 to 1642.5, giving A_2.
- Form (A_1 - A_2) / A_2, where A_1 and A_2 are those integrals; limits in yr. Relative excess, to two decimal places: -0.14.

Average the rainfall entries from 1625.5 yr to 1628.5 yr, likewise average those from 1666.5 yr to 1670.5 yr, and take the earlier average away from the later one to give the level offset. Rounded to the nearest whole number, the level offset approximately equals 15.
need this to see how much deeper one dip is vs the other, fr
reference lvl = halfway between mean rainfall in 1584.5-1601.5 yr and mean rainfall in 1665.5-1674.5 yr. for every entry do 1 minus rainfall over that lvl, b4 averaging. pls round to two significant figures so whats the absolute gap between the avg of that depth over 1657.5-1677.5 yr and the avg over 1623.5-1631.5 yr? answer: 0.52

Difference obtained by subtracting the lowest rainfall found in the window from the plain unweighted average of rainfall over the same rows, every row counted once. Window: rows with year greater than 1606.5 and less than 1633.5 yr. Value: 2.7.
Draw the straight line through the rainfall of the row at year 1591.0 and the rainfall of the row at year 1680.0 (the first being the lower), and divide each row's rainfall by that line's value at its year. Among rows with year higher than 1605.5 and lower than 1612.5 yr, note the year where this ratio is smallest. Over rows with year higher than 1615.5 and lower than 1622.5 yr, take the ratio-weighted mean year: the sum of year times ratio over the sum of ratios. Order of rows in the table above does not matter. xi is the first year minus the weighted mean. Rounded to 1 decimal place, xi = -6.9 yr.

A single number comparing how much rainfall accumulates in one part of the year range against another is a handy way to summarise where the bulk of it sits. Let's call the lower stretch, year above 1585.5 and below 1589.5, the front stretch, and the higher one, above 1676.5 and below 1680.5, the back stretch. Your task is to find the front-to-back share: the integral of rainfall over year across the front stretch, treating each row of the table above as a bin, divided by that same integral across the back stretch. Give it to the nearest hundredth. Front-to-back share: 0.69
